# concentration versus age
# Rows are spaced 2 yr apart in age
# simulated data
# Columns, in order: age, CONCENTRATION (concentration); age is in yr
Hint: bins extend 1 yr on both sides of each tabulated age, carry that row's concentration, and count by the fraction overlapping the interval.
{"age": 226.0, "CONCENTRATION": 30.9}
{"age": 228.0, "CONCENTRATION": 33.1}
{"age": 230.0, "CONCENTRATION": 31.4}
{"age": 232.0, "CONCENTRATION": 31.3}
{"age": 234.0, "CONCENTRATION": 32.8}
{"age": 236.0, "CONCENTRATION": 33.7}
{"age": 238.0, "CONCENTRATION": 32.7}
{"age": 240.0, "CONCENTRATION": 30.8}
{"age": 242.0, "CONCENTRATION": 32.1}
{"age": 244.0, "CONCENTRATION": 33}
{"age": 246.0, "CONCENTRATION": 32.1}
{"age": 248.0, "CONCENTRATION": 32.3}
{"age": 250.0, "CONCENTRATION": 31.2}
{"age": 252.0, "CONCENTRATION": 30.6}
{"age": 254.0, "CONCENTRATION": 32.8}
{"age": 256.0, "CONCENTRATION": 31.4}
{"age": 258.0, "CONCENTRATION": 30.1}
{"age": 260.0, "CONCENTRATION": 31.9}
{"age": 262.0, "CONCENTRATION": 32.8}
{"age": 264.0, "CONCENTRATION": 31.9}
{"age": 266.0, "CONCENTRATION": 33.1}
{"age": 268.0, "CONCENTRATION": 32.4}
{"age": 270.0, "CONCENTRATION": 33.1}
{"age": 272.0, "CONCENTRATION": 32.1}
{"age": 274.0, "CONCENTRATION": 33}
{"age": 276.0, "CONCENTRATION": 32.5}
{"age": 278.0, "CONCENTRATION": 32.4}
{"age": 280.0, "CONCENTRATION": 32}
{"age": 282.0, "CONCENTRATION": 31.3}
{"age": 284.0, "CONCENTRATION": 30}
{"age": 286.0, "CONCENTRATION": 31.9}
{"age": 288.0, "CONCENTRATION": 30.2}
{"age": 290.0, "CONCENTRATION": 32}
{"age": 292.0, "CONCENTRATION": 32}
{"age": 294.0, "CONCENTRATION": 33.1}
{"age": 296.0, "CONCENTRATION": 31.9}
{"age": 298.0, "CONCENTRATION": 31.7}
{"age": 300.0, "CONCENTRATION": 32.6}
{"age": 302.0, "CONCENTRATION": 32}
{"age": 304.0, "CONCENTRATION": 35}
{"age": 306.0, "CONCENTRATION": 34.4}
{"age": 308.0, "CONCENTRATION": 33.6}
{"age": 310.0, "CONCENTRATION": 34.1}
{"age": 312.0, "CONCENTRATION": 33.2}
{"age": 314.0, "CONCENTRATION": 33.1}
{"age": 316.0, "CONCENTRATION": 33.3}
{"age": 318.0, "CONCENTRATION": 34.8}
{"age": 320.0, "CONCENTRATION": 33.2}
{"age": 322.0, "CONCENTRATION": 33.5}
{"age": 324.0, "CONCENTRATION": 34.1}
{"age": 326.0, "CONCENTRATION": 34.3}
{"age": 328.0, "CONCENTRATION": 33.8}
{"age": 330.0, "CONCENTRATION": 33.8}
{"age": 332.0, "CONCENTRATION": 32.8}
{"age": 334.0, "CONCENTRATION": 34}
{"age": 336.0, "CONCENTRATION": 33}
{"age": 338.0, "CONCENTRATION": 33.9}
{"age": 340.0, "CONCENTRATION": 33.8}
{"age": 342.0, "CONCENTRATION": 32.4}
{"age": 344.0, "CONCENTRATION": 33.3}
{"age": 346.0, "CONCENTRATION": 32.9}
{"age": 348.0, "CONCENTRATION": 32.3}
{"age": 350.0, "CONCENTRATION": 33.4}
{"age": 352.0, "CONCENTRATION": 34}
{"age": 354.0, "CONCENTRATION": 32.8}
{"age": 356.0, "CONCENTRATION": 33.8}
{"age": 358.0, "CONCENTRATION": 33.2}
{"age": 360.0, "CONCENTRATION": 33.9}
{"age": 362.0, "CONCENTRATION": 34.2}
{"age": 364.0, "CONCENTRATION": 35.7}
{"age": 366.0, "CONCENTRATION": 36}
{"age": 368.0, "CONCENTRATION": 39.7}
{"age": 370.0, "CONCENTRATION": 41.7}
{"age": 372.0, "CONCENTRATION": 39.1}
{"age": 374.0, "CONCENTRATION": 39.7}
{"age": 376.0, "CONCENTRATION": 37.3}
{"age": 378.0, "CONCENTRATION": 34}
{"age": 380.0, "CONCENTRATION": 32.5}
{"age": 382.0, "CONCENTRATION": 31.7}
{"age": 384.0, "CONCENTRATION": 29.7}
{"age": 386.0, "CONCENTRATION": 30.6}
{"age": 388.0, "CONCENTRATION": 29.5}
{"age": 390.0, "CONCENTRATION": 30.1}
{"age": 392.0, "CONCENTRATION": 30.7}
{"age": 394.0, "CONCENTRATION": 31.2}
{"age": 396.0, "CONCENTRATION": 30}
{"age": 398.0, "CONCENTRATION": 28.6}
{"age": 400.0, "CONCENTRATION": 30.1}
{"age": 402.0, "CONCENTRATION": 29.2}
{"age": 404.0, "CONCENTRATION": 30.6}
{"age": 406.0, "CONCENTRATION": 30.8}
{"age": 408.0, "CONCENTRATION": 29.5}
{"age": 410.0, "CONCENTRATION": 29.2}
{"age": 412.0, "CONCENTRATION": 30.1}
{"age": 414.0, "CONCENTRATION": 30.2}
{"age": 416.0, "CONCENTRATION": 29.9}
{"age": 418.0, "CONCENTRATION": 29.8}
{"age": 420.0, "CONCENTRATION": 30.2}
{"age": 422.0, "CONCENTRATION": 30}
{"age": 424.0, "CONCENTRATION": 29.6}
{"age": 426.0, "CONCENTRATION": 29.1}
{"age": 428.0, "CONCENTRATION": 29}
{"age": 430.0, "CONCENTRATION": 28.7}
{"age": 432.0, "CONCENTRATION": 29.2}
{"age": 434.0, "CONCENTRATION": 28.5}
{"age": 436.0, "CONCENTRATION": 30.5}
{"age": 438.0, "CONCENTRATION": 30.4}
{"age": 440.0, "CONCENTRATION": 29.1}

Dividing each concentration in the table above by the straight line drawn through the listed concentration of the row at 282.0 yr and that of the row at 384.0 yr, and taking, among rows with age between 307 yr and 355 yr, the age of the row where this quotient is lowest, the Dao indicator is 342.0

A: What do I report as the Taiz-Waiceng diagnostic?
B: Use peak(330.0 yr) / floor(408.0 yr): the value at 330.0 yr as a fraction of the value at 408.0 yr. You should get 1.15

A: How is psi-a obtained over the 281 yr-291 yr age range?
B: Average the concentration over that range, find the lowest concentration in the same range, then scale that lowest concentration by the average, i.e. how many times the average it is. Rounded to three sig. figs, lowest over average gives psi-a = 0.965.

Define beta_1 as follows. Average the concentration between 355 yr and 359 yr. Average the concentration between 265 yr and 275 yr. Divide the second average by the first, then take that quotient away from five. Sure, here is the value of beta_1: 4.02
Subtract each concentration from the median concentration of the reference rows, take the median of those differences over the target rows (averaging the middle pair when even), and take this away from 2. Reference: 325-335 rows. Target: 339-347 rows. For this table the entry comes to 1.3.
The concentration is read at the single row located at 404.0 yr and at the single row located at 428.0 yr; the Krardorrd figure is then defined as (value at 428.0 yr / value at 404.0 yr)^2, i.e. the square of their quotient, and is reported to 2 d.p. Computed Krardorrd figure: 0.90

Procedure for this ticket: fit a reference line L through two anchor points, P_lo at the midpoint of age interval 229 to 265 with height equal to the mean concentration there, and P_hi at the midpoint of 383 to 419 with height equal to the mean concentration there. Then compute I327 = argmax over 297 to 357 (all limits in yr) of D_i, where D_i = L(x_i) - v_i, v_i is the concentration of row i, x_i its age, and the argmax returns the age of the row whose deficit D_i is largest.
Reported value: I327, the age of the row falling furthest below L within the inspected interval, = 298.0 yr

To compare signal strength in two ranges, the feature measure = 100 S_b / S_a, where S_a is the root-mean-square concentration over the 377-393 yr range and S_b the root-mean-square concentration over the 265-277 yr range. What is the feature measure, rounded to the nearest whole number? 105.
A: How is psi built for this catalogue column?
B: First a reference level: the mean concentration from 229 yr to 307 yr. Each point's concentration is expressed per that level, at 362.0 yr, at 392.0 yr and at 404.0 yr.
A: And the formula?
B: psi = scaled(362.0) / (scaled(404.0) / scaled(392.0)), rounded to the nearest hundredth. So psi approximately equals 1.07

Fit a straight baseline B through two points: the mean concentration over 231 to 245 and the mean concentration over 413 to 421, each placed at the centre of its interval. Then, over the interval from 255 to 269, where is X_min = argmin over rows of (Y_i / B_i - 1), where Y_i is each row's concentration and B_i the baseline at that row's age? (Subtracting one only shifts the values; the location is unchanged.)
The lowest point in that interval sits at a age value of 258.0 yr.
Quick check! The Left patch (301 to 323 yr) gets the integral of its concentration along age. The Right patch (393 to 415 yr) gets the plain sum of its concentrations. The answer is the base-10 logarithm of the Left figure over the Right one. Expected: 0.352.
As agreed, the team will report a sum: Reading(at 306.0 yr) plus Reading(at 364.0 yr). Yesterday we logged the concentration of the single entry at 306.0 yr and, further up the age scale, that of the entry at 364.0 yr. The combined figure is 70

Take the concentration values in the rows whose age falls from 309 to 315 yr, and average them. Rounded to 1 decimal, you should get 33.5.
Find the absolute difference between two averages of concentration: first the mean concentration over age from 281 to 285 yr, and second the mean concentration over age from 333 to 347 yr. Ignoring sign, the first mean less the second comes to 2.7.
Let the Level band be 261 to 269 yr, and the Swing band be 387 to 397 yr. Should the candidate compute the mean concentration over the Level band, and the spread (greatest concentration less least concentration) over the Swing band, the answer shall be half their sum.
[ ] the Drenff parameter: 17.1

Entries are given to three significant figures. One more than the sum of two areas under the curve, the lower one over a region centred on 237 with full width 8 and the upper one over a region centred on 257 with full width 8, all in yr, 513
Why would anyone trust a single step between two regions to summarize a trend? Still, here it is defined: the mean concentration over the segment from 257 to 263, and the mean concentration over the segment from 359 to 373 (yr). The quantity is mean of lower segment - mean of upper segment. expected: -6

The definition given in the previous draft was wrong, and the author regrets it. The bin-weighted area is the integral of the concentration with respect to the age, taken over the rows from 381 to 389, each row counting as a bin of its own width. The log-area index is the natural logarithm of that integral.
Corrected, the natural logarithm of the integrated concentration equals 5.49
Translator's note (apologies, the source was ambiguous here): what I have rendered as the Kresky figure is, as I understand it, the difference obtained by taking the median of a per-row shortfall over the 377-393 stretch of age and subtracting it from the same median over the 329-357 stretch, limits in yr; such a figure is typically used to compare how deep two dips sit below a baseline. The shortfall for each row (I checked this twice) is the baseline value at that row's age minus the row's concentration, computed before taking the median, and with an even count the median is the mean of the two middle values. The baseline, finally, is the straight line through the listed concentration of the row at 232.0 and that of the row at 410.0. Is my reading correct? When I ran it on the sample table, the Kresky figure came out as -2.2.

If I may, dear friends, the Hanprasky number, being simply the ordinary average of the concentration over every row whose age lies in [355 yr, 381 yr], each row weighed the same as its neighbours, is 36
